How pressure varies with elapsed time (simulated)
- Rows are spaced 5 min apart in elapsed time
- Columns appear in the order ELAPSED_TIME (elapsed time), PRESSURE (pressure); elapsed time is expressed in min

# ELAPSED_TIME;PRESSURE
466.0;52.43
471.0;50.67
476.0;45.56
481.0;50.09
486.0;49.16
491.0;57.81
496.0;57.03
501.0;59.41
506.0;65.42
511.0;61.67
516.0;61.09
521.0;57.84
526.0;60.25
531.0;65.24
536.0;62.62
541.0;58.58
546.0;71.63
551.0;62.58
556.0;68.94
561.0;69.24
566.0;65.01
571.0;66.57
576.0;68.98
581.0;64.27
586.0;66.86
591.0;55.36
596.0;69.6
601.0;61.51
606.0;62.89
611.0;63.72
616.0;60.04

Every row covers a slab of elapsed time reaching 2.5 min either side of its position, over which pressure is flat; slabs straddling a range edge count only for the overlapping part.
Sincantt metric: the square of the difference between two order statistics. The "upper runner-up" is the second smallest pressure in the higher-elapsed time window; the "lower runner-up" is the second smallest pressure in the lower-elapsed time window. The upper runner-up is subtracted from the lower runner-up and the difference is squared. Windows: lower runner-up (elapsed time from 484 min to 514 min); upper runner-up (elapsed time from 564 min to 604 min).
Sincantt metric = 20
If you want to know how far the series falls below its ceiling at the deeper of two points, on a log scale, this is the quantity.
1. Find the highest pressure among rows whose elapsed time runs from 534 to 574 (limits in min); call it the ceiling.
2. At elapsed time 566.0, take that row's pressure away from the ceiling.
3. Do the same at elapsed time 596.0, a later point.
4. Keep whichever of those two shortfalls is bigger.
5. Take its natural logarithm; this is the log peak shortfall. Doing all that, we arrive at 1.9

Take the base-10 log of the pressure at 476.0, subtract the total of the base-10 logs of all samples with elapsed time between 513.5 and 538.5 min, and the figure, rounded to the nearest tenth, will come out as -7.3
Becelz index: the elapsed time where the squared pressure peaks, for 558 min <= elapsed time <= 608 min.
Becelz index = 596.0 min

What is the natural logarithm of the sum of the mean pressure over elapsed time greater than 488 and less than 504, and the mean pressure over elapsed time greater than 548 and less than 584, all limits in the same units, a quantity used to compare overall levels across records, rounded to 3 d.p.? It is 4.825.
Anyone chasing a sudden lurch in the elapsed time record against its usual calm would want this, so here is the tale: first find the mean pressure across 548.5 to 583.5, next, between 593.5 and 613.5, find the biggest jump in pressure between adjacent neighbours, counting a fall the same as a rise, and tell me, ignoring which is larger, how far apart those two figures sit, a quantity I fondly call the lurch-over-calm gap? 58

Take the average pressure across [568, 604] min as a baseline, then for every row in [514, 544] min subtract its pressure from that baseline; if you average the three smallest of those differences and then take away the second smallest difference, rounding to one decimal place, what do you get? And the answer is -0.4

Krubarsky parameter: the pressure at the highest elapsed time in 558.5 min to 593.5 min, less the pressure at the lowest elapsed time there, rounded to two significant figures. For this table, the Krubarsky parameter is -14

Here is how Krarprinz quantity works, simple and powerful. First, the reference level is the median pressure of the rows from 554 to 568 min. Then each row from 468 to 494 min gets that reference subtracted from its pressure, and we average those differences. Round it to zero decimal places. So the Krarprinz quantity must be -18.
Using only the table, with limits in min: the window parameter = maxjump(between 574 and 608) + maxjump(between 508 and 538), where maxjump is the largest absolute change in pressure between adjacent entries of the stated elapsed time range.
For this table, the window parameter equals 19.2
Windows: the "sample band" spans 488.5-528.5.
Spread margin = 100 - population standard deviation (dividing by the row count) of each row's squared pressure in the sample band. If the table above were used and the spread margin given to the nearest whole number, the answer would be -212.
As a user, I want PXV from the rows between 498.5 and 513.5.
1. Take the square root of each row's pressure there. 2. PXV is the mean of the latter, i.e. 7.88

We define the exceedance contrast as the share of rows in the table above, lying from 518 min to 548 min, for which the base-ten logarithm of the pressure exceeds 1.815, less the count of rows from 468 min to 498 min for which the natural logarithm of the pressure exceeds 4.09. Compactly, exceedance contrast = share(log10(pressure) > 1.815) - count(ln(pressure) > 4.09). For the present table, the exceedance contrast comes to 0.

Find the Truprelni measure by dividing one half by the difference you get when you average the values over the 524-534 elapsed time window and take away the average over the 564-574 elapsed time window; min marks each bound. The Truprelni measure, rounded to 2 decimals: -0.16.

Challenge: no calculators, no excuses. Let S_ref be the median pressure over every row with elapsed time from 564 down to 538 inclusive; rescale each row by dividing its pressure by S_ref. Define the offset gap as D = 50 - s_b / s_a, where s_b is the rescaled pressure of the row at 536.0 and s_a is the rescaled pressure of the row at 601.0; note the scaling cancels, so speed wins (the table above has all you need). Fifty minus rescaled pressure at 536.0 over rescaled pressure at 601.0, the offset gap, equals 49.0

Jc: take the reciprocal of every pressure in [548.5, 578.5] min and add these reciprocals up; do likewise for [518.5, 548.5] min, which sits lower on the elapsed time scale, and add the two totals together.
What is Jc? 0.186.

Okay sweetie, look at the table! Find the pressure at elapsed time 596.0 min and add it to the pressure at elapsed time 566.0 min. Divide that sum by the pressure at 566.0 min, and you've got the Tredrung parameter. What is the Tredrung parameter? 2.07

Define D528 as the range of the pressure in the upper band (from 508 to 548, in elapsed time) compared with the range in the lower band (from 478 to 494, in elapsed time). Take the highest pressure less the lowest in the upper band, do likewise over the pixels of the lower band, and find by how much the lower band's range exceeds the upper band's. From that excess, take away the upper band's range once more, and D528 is -19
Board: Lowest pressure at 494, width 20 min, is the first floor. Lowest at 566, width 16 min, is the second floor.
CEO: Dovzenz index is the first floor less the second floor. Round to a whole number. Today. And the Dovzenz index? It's -16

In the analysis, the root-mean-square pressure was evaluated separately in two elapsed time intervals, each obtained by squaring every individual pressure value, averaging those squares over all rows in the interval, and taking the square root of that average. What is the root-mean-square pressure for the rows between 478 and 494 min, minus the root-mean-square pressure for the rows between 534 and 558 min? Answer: -12.5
